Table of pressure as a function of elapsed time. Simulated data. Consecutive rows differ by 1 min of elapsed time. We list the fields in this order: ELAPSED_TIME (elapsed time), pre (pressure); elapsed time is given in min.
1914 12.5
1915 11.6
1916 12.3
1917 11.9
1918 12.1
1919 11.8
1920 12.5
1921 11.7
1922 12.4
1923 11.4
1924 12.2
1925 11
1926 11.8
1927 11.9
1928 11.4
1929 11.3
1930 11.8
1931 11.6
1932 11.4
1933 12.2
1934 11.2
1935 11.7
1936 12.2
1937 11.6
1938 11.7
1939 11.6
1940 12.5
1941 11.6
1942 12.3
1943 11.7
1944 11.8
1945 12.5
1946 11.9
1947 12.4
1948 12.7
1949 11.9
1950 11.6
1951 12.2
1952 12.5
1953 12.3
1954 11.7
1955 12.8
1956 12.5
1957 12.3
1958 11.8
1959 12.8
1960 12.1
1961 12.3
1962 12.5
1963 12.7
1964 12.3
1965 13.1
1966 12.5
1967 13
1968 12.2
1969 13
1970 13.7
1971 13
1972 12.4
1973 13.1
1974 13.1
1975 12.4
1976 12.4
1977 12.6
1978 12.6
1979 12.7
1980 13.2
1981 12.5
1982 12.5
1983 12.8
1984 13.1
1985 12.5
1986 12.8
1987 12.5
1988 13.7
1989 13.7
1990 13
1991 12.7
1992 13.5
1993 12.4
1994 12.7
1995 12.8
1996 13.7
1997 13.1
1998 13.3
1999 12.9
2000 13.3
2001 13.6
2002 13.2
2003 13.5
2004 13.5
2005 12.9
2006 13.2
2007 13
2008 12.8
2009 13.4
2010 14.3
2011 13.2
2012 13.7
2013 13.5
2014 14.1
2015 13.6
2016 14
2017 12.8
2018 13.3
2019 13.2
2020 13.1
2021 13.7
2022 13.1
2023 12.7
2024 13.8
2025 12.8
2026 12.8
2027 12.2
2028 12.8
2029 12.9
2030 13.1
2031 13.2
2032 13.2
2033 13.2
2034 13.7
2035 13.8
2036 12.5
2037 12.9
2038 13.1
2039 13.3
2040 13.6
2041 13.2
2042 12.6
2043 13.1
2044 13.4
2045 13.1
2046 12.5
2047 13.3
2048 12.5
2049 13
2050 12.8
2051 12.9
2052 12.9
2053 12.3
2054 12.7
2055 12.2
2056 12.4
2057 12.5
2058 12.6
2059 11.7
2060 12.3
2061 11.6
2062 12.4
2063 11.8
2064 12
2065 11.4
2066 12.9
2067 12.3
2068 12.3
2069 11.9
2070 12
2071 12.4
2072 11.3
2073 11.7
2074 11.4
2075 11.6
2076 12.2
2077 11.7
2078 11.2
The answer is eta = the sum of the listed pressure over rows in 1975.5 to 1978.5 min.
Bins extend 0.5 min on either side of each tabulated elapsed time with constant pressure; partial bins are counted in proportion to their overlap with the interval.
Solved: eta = 37.6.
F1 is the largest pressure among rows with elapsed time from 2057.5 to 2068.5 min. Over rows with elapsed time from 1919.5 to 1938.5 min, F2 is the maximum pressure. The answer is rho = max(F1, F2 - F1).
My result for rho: 12.9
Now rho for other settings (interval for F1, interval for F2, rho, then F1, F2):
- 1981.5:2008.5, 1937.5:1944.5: 13.7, 13.7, 12.5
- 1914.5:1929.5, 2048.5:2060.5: 12.5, 12.5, 13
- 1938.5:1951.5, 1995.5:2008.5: 12.7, 12.7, 13.7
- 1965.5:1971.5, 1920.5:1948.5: 13.7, 13.7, 12.7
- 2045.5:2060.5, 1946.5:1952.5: 13.3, 13.3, 12.7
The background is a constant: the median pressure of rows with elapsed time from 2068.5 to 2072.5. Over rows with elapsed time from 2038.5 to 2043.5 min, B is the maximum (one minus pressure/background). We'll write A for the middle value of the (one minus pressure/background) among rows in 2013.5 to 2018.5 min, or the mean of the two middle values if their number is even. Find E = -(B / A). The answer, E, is -0.4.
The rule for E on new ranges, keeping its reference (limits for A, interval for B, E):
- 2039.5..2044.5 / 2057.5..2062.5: 0.3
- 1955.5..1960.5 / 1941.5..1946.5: 0.7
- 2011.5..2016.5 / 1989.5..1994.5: -0.3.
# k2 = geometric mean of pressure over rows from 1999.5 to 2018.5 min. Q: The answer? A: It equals 13.4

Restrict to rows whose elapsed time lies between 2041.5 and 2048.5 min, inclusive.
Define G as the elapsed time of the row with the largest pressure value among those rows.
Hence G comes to 2044 min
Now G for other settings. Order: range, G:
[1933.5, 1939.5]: 1936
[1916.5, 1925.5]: 1920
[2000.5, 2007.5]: 2001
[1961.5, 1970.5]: 1970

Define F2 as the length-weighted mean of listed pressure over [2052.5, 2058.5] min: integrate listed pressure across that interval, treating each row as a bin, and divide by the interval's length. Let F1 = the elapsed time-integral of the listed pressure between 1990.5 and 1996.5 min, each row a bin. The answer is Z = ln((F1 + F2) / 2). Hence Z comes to 3.81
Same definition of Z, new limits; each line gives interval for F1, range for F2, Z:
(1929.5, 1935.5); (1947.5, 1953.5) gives 3.71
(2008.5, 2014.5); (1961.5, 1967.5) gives 3.86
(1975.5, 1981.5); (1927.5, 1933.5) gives 3.78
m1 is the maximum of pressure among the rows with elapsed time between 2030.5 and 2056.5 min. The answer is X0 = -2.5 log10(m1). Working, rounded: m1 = 13.8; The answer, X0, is -2.85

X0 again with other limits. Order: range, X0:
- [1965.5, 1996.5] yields -2.84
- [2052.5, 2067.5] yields -2.78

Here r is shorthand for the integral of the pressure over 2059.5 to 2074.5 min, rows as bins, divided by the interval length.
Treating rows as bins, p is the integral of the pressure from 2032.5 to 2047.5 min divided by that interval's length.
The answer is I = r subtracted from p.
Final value 1.2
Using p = 13.2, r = 11.98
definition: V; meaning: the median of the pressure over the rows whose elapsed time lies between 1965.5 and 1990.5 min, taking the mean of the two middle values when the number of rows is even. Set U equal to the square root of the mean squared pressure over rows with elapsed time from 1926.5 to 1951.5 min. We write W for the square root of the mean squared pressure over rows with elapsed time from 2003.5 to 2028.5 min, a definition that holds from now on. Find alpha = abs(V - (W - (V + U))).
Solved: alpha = 24.2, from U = 11.9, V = 12.8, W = 13.3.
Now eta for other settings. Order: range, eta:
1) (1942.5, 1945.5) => 36.0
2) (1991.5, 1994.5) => 38.6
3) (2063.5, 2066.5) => 36.3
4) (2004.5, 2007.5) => 39.1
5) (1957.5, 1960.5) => 36.7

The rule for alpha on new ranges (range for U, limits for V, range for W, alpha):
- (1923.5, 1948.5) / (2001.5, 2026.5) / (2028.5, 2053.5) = 25.2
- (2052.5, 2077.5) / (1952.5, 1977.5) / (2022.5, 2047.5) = 24.0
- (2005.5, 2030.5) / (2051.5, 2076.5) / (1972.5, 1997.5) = 24.8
